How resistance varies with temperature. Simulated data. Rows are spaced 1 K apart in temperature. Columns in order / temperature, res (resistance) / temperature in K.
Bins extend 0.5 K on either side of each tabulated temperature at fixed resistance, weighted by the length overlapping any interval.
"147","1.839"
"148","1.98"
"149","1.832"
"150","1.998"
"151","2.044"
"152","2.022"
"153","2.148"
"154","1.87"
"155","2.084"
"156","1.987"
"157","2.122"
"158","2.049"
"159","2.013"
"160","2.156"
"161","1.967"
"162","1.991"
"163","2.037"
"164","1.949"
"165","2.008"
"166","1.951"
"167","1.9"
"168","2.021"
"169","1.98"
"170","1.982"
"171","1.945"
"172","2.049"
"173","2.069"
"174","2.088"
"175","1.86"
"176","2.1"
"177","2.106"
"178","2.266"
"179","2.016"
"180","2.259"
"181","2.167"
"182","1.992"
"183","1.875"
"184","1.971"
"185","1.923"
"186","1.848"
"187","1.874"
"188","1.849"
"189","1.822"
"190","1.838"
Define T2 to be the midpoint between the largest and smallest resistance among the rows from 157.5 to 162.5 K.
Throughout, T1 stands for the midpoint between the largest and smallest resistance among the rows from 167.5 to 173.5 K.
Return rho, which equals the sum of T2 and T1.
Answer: 4.07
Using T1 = 2.01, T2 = 2.06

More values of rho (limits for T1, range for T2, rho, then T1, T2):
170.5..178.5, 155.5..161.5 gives 4.12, 2.06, 2.06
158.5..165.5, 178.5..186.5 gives 4.11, 2.05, 2.05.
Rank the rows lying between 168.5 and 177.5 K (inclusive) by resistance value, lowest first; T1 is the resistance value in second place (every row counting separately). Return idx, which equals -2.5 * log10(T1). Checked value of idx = -0.722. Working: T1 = 1.945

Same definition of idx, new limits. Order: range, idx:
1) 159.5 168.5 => -0.725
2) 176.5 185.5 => -0.710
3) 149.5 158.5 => -0.745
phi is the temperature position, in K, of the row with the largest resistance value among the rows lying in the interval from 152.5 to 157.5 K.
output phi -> 153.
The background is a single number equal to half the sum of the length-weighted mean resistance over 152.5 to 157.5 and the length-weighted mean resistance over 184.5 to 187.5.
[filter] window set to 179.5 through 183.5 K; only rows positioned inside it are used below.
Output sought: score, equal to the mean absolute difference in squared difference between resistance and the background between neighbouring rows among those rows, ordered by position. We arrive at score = 0.031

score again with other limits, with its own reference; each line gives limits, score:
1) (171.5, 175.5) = 0.005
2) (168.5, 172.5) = 0.002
